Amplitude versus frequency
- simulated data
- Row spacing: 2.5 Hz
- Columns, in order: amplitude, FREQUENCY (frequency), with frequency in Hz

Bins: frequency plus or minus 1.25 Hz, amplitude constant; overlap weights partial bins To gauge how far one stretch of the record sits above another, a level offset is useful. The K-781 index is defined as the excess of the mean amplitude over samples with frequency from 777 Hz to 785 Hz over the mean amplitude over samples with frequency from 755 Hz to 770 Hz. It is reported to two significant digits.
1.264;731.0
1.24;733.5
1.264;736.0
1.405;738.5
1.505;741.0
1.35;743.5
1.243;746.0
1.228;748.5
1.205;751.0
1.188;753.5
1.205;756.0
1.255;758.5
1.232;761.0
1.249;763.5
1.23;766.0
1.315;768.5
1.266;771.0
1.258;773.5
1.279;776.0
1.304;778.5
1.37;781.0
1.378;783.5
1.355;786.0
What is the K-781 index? 0.10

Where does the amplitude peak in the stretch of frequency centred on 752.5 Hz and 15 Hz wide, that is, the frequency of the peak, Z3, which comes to 758.5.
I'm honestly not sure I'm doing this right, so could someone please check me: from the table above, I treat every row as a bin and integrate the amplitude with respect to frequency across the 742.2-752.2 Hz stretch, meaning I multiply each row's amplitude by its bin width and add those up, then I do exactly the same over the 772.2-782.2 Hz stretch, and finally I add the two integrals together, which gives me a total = 25.6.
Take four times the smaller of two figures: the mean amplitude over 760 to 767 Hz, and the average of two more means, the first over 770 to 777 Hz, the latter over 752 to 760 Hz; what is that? 4.95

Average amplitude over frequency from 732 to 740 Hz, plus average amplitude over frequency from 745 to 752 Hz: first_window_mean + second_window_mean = 2.53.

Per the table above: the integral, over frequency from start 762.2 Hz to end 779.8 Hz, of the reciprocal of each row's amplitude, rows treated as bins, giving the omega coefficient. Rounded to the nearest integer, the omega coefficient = 14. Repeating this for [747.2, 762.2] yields 12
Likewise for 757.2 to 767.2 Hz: 8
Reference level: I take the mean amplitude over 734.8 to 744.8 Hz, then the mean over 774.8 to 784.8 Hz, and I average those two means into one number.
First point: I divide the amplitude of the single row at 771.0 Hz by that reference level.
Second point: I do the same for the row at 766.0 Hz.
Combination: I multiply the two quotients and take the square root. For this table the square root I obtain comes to 0.92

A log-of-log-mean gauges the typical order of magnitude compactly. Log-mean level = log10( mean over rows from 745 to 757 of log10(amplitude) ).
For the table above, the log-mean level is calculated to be -1.08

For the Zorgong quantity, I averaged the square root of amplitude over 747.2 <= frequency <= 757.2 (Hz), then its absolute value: 1.098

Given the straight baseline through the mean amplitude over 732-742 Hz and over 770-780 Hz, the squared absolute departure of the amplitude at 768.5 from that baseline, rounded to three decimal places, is 0.001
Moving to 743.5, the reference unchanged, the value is 0.000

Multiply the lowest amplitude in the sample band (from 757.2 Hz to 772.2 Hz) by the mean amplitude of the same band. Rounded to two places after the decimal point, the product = 1.55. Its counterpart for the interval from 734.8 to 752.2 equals 1.58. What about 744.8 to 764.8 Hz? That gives 1.46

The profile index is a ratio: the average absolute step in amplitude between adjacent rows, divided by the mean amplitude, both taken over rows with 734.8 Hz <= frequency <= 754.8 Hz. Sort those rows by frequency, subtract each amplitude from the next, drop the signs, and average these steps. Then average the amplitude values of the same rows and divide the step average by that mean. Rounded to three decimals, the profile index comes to 0.061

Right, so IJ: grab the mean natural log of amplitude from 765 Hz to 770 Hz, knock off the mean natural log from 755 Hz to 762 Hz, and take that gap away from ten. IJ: 9.97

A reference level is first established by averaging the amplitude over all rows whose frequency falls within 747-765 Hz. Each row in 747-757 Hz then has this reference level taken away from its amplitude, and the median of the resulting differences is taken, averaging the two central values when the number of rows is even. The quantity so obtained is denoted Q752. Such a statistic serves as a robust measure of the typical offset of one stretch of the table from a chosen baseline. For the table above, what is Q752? -0.02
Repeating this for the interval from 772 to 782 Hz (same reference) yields 0.07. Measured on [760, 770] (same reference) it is 0.02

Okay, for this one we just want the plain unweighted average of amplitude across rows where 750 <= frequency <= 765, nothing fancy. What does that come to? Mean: 1.22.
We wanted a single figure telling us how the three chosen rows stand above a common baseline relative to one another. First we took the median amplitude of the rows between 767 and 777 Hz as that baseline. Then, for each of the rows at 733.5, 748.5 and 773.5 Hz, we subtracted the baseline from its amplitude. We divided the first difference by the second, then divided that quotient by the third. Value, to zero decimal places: -50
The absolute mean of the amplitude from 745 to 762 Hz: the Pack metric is 1.222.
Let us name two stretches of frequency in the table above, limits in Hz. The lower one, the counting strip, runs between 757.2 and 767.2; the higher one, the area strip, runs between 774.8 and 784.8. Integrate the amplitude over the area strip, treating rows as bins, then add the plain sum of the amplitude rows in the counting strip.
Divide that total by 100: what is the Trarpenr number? 0.183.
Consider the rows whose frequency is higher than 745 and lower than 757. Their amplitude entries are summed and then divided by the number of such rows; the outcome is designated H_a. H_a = 1.21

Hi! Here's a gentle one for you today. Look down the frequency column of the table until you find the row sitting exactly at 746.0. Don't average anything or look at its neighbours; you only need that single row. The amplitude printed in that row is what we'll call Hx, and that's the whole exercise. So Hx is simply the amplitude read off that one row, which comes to 1.243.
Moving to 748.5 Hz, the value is 1.228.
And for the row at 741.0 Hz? 1.505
